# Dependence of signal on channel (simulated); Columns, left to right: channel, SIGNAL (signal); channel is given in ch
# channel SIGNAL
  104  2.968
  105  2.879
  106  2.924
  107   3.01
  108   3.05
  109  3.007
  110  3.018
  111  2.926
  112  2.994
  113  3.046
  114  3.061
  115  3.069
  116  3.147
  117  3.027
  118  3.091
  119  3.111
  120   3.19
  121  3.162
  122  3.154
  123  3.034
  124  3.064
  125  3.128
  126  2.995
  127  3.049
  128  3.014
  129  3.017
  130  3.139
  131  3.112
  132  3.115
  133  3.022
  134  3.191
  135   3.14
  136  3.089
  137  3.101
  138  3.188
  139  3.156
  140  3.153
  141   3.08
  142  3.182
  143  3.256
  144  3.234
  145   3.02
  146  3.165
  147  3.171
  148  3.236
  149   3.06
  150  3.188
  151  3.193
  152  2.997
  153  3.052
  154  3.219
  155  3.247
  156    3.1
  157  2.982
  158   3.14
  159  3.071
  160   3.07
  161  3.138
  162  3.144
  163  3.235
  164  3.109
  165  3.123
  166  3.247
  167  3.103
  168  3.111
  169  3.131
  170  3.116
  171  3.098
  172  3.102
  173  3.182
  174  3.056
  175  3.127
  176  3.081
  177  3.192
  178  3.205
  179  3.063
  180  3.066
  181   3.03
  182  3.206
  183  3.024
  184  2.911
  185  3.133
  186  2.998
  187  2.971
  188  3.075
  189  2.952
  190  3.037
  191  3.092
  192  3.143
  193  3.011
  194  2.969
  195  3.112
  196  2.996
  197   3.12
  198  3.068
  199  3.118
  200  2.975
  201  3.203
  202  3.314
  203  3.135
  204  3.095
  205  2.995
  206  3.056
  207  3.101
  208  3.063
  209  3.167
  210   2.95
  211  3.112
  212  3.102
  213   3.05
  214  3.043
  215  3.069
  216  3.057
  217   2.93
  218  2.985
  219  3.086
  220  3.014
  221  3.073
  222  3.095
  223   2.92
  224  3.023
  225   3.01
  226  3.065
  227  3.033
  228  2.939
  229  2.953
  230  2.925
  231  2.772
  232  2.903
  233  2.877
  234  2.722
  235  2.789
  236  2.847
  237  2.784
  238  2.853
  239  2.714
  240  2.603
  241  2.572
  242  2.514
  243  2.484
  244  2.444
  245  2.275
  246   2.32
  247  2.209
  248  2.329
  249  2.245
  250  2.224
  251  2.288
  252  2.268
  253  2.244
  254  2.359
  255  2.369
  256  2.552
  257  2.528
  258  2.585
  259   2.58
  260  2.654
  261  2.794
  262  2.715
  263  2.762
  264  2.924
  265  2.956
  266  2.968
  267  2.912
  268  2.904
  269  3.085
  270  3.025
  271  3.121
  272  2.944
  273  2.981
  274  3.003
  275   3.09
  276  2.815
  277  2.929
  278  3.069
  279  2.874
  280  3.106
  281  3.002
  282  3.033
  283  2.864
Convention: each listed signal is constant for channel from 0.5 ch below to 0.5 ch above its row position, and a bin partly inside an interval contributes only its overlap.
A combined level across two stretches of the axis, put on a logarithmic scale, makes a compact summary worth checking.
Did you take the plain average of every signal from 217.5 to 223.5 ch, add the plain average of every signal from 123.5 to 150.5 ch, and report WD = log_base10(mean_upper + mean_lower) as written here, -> 0.789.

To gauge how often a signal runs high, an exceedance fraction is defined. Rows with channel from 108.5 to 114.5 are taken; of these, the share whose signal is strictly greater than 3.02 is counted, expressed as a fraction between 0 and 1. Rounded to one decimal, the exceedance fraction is 0.3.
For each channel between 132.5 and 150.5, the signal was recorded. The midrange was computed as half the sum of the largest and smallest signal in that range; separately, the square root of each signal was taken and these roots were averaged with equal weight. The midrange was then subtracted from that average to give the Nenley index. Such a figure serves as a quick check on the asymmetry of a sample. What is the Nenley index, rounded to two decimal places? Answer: -1.36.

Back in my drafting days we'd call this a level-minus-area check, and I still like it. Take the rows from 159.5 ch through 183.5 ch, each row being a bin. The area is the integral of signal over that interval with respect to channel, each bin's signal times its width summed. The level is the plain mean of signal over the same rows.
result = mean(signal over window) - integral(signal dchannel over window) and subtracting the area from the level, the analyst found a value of -72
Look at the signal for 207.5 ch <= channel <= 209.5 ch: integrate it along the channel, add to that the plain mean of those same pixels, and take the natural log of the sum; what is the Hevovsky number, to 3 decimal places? 2.235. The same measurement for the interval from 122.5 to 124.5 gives 2.213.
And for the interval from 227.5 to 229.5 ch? 2.179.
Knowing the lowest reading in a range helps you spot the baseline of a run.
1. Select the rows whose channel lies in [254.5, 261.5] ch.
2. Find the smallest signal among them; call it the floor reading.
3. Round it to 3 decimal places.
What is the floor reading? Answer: 2.369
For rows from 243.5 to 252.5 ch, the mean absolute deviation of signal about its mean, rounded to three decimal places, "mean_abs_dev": 0.050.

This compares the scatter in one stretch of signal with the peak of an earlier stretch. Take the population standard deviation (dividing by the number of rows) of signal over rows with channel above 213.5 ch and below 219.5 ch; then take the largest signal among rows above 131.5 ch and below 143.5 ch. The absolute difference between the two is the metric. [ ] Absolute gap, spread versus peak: 3.20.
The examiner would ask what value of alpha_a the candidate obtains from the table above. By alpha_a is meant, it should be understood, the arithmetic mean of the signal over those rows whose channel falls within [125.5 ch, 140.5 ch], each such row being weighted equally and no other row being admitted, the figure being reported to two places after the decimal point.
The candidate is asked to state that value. 3.10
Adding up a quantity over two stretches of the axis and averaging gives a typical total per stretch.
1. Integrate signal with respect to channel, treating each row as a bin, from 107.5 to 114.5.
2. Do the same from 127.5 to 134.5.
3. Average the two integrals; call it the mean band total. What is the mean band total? 21.4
